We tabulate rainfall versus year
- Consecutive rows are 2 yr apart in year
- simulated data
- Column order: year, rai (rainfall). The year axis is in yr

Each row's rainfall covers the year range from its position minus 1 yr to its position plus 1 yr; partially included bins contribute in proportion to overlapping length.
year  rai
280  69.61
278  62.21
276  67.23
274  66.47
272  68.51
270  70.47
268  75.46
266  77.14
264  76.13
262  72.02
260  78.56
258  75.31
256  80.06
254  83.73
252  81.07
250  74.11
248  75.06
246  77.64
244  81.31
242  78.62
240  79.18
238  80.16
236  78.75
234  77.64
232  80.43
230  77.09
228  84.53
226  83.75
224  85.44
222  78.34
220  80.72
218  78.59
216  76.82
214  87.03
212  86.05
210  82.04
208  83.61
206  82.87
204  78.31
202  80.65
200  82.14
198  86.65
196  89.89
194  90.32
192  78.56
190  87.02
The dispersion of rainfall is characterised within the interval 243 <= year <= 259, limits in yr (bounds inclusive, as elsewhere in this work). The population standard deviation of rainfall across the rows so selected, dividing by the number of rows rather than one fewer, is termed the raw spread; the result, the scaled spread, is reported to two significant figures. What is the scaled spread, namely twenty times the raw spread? 66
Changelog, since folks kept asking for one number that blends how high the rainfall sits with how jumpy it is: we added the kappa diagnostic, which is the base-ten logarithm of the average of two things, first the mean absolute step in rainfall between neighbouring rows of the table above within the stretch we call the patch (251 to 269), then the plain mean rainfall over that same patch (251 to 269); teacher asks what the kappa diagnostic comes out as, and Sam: 1.61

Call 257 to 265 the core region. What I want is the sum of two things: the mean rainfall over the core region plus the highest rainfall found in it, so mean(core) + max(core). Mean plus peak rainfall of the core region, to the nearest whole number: 154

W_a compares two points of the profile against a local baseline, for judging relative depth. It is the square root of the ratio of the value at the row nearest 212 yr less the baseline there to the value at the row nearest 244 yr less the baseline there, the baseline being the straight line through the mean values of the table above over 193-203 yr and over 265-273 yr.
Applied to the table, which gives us 0.84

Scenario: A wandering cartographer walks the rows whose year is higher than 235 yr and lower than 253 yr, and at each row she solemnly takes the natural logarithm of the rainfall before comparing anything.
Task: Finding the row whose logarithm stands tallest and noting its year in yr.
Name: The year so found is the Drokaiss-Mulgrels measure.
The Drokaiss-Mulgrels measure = 244 yr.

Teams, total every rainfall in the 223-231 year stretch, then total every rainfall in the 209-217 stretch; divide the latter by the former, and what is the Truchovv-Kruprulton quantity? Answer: 1.003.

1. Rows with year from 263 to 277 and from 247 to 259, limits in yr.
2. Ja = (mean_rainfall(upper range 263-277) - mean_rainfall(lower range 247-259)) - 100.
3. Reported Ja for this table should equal -107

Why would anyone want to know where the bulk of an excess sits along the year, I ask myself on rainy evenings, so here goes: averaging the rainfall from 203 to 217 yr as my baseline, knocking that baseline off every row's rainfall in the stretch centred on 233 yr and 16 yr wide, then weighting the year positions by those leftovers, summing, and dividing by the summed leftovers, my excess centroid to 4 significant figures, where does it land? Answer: 235.9 yr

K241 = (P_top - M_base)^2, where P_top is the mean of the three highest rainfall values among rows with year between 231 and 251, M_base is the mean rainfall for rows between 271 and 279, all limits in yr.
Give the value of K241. 211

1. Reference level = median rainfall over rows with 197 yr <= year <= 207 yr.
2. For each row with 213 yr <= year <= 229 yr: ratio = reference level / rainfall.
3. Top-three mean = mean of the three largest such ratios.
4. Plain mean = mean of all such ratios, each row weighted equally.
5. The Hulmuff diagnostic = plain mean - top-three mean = -0.050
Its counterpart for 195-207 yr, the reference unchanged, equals -0.036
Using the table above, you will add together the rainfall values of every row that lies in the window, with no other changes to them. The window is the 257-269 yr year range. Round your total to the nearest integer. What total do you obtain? 455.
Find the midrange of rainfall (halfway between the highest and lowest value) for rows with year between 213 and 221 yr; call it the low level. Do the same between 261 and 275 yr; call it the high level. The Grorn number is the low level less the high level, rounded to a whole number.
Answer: 10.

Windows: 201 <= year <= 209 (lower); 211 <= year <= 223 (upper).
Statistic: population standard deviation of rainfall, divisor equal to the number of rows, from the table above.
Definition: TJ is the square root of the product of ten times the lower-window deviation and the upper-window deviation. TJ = 9.0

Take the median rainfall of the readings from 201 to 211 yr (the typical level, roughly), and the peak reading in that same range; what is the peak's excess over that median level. 1.6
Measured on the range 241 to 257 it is 4.4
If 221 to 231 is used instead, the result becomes 1.7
